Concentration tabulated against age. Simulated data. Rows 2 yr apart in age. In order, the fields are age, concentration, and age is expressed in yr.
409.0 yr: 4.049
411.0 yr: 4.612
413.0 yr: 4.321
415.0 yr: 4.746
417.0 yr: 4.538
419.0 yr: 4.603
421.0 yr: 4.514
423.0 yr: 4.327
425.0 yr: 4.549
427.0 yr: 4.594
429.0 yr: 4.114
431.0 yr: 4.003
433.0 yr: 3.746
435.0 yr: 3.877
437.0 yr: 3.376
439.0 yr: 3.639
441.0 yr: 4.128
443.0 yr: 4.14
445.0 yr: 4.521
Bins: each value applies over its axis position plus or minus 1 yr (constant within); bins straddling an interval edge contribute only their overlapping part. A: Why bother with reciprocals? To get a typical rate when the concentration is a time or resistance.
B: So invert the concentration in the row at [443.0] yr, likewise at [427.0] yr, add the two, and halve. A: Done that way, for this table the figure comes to 0.230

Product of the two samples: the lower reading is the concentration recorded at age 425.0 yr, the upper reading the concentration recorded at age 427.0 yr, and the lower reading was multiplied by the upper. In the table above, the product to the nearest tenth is 20.9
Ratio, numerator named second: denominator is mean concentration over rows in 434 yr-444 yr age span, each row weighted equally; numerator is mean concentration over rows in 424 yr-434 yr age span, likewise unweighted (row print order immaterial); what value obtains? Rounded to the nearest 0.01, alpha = 1.10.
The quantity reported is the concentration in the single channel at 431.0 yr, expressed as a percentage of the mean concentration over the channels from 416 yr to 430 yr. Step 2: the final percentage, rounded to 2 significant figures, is 90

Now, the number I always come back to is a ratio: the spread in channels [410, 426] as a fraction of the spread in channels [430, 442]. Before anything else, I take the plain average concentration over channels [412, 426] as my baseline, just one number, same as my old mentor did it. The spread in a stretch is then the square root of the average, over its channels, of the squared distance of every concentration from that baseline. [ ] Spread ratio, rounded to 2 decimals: 0.18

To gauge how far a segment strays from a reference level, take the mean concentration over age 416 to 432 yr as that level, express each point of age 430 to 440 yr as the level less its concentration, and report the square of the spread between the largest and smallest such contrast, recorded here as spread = 0.39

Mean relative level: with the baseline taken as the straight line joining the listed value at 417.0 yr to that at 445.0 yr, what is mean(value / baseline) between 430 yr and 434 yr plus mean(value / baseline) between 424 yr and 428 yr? 1.86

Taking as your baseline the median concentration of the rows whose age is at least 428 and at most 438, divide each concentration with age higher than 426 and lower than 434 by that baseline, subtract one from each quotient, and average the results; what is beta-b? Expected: 0.06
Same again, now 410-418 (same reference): 0.17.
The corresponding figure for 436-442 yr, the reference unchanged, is -0.04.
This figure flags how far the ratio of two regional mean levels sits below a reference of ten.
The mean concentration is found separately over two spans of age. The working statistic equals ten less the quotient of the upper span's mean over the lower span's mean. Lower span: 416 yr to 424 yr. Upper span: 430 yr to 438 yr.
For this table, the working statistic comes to 9.17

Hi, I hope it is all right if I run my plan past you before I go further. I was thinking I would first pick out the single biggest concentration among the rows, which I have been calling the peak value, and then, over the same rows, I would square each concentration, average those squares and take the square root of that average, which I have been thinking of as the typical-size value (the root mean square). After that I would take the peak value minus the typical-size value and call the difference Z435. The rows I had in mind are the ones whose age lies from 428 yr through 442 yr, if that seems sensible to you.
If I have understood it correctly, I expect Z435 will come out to 0.279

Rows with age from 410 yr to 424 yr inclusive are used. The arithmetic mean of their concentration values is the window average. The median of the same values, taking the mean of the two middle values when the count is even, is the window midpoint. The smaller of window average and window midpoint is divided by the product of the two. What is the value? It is 0.220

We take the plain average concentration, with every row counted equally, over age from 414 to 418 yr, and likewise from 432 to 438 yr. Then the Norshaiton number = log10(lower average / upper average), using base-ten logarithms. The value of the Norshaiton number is 0.10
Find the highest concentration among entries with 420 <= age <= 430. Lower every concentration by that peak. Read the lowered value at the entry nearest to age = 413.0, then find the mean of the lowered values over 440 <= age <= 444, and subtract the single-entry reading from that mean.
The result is -0.19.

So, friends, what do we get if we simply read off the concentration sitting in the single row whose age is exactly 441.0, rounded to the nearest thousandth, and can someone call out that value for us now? 4.128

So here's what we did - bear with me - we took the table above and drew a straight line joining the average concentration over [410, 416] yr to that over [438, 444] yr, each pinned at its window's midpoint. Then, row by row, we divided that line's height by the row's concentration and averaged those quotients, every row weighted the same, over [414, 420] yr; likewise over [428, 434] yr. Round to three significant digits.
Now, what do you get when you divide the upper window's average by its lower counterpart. 1.09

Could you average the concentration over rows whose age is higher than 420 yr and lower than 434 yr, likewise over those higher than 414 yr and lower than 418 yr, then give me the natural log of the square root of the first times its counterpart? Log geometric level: 1.49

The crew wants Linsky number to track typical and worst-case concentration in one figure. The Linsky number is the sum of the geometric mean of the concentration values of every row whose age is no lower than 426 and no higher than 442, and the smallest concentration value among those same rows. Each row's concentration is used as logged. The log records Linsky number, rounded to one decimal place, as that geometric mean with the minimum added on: 7.3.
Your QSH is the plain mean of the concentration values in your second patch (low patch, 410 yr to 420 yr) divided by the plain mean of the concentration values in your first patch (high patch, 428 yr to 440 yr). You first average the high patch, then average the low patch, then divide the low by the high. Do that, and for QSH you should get 1.20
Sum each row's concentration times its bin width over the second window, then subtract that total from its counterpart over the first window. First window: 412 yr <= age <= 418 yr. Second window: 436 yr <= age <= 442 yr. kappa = 4.9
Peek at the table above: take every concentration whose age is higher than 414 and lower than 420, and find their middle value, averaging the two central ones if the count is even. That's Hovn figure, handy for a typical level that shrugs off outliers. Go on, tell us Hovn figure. 4.60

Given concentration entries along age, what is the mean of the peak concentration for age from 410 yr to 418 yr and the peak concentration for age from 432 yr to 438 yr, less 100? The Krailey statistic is -95.7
